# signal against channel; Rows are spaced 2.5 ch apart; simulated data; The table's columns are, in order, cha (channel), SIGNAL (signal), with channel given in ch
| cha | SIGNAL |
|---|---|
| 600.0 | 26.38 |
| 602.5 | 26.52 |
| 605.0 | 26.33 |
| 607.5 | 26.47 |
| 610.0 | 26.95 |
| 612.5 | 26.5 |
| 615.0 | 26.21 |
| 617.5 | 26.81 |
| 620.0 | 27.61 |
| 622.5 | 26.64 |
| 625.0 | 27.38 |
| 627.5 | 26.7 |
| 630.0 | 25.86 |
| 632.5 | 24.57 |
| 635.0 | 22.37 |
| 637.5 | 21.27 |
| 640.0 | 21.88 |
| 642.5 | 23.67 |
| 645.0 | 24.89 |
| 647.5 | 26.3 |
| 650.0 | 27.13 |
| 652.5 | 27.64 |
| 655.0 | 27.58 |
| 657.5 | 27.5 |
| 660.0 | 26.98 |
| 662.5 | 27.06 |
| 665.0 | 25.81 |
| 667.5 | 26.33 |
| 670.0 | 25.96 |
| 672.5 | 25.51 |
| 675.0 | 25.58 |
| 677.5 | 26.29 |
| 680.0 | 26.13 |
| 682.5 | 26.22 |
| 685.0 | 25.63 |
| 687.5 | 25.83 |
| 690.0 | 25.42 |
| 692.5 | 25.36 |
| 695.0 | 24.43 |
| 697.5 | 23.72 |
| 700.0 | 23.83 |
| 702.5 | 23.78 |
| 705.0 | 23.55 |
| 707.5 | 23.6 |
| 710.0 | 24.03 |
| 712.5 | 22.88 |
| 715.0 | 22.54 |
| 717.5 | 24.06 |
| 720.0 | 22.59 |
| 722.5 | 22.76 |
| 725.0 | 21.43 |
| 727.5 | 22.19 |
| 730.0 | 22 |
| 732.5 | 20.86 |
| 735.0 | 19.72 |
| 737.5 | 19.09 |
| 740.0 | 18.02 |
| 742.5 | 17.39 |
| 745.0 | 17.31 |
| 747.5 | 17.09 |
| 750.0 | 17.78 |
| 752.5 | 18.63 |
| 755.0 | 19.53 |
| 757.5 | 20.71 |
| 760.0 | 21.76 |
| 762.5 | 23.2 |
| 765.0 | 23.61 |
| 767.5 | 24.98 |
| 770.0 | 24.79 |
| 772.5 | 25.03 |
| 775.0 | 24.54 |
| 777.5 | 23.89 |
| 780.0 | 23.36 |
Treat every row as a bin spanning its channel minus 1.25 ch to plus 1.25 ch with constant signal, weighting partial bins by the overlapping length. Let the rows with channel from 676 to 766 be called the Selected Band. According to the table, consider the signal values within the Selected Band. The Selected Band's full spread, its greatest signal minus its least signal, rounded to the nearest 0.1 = 9.2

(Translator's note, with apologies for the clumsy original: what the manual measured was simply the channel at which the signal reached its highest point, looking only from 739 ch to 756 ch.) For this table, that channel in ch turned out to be 755.0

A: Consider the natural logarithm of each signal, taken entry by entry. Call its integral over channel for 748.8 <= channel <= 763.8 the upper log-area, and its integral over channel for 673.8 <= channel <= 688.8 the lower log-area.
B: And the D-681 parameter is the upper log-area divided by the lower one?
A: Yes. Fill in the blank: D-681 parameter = 0.92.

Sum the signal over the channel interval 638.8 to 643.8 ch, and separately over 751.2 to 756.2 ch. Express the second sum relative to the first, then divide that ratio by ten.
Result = 0.084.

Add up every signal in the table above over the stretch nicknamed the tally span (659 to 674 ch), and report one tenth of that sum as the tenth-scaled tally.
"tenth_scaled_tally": 16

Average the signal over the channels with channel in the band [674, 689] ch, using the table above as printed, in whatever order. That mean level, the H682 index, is 25.9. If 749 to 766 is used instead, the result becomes 20.7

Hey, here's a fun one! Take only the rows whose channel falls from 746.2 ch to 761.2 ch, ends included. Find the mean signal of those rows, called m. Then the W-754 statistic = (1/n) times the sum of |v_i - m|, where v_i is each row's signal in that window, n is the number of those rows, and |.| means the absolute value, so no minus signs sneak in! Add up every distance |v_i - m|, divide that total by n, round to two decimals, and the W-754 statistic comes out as 1.42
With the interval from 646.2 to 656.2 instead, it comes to 0.45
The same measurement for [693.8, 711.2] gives 0.22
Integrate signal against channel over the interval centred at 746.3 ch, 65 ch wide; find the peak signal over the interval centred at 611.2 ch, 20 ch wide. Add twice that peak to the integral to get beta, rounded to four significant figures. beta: 1444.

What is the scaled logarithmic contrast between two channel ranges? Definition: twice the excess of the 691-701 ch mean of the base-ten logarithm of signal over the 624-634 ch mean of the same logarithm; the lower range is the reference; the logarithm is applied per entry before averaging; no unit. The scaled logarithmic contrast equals -0.06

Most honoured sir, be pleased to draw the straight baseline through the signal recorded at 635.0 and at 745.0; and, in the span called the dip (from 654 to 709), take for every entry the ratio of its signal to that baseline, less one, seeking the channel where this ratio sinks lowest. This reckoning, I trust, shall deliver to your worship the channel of 697.5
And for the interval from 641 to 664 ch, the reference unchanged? 642.5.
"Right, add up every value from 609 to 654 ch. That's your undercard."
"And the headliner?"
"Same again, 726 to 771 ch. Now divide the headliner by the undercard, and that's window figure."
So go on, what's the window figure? 0.801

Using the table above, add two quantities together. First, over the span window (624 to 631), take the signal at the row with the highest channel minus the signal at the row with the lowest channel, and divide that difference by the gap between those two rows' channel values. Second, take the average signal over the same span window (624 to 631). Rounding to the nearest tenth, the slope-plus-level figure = 26.3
